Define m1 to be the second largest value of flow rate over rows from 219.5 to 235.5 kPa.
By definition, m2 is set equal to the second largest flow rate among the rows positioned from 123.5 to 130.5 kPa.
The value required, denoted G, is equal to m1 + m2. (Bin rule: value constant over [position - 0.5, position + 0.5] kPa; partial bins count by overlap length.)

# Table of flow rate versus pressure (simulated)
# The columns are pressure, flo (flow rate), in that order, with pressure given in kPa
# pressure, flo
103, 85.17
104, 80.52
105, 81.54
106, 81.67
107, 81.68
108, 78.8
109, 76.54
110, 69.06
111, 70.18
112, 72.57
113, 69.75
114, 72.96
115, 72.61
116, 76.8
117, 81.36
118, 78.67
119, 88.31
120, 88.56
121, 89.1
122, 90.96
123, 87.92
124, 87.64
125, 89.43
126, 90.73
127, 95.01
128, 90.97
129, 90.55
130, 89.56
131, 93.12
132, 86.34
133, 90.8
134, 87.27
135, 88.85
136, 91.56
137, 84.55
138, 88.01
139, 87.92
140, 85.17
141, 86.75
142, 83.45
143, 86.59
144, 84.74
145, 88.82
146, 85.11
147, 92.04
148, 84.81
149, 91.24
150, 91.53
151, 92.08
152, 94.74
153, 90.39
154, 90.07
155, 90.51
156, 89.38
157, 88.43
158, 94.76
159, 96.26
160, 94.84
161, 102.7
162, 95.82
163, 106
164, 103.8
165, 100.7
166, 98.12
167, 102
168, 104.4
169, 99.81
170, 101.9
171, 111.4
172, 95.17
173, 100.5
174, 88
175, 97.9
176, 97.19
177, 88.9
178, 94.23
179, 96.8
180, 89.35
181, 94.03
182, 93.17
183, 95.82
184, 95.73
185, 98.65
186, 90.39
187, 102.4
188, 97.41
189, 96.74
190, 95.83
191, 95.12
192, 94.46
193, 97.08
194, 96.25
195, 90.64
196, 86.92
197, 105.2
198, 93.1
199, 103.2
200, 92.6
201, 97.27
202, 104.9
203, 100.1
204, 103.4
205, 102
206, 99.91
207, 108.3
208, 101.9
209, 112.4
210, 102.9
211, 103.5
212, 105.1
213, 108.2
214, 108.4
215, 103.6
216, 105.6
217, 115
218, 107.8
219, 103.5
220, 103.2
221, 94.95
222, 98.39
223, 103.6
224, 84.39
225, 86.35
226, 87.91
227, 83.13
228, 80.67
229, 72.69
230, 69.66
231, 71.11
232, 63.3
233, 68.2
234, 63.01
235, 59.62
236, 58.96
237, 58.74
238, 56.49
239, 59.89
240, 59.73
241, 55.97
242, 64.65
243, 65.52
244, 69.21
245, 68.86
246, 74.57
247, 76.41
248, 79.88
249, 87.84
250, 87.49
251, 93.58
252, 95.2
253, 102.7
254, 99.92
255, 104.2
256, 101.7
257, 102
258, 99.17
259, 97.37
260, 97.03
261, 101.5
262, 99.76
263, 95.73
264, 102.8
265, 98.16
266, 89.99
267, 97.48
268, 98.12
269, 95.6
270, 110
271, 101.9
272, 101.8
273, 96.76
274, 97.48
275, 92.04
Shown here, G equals 194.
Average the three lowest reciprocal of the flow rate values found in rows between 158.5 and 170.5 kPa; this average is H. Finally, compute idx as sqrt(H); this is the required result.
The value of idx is 0.098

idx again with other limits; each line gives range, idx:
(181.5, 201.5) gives 0.098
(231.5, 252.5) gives 0.104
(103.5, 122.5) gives 0.106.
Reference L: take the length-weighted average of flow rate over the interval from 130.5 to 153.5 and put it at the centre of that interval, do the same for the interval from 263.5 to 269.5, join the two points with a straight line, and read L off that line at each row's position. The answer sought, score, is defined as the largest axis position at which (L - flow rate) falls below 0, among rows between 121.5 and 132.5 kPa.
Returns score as 131 kPa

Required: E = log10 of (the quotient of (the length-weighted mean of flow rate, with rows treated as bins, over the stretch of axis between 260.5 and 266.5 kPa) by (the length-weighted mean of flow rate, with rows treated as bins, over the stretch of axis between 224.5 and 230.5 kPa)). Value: 0.09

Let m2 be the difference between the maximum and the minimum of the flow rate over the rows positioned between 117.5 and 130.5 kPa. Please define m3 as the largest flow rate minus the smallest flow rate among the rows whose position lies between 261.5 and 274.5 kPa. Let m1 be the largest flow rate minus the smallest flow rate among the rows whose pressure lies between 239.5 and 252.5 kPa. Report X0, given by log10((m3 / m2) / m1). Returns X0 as -1.51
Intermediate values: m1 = 39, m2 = 16.3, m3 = 20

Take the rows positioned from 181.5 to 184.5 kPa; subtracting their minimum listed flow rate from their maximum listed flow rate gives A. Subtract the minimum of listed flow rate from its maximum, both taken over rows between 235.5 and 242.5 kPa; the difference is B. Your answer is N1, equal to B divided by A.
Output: 3.3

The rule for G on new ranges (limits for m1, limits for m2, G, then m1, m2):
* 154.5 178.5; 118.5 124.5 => 195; 106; 89.1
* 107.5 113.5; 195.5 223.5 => 189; 76.54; 112.4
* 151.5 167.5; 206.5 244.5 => 216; 103.8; 112.4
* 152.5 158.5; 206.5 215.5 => 199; 90.51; 108.4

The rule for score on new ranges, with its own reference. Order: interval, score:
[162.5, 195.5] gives 194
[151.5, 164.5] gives 164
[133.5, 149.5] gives 149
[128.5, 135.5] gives 135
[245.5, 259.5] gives 259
